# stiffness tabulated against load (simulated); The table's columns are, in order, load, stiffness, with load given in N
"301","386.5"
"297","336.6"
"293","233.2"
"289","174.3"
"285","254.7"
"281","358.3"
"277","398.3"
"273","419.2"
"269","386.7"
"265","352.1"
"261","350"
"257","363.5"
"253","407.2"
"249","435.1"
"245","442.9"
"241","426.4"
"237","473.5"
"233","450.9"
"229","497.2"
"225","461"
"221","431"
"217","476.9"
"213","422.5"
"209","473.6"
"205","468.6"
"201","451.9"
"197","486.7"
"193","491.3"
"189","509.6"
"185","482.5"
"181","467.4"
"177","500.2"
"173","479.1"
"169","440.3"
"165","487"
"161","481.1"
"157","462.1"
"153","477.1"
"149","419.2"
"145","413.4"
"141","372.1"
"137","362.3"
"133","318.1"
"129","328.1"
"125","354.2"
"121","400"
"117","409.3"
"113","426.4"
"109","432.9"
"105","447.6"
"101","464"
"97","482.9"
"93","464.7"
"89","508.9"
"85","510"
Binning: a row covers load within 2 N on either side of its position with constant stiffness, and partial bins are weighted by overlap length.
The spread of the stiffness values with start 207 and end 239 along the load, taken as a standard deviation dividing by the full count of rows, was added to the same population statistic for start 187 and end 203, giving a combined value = 44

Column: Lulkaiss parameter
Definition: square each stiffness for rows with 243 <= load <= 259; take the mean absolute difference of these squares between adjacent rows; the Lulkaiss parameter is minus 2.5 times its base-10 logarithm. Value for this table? -10.82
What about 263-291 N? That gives -11.29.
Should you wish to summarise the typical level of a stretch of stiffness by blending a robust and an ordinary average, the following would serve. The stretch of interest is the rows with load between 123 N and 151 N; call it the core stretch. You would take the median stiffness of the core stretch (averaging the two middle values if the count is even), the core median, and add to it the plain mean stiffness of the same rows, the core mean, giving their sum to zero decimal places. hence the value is 729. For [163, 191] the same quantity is 963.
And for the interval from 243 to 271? 778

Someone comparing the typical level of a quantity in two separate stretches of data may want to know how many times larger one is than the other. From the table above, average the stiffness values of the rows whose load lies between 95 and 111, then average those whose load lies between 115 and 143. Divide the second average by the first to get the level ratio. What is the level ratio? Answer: 0.80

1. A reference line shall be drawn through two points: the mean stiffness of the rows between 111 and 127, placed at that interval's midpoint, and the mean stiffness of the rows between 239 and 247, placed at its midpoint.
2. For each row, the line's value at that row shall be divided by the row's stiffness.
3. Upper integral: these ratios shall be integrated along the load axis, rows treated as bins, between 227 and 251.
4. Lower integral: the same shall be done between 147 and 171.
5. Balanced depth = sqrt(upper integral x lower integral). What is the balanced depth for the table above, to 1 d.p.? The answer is 22.2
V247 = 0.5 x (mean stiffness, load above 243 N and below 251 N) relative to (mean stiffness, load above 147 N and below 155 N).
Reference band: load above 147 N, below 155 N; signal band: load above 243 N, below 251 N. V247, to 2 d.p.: 0.49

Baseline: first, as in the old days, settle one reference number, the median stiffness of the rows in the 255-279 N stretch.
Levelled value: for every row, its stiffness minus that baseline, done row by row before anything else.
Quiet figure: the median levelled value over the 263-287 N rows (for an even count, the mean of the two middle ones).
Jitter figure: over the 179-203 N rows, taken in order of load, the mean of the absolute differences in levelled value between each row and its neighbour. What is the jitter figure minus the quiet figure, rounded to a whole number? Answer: 23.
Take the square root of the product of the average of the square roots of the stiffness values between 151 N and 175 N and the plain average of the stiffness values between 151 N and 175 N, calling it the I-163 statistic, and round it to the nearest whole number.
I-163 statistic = 101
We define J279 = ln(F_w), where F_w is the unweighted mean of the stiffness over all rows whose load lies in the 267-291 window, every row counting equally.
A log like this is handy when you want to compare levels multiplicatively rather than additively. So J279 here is 5.80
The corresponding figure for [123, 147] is 5.88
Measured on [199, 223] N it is 6.12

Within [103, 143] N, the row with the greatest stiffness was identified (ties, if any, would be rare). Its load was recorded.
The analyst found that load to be 105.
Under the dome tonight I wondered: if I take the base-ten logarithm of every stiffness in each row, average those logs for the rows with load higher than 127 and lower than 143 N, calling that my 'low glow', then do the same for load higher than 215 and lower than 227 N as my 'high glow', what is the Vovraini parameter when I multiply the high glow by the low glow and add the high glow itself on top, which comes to 9.4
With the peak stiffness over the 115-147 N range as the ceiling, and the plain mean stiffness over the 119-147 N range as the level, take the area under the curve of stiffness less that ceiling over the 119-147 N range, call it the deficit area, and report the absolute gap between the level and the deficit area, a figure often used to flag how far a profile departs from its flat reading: 1746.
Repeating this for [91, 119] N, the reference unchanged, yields 489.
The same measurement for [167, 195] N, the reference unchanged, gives 1425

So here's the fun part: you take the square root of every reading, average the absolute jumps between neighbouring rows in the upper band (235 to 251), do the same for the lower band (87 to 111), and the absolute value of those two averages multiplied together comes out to 0.29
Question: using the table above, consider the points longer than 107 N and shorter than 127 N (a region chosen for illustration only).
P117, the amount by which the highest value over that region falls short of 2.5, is -430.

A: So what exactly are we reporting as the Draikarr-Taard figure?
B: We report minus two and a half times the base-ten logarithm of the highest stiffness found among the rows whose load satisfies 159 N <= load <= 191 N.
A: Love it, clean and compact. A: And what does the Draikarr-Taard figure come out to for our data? -6.77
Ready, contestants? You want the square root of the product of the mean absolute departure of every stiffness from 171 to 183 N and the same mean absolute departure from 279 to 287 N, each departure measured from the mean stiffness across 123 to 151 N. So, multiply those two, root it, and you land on 83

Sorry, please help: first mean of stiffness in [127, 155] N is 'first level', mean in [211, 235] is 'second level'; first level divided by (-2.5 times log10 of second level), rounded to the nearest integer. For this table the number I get -58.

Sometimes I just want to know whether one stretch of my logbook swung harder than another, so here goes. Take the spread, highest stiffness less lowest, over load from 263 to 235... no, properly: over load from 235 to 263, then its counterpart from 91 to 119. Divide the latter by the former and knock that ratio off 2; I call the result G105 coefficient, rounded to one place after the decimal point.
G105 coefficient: 1.4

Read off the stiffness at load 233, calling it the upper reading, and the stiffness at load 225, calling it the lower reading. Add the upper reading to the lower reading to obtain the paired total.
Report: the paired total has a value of 912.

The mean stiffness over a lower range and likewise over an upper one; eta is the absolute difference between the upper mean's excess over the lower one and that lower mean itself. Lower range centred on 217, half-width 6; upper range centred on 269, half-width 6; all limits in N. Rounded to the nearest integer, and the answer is 501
